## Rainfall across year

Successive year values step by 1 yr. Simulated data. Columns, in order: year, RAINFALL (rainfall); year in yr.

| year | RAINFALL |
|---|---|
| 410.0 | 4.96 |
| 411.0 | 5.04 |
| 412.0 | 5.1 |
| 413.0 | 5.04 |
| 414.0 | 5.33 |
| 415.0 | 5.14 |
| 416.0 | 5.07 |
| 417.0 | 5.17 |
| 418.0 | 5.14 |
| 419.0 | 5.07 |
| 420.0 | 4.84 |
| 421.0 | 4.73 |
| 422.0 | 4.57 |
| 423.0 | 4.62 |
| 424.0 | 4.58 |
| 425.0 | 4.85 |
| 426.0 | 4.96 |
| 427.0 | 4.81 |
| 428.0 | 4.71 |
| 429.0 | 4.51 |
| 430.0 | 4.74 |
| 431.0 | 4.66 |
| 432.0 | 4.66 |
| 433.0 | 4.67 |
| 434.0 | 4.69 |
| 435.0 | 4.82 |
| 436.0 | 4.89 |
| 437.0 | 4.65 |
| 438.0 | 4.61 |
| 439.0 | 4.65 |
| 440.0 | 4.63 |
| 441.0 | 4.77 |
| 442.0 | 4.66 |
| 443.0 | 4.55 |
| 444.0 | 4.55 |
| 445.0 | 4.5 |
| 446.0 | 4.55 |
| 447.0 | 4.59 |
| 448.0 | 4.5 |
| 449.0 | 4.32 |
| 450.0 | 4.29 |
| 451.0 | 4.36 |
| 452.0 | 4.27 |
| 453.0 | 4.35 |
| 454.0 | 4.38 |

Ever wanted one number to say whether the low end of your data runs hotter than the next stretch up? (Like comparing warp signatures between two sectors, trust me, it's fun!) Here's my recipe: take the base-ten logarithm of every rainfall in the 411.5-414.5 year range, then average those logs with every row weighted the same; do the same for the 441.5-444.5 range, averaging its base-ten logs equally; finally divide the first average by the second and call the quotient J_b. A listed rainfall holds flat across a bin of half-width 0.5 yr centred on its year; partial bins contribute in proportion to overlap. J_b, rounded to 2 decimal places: 1.08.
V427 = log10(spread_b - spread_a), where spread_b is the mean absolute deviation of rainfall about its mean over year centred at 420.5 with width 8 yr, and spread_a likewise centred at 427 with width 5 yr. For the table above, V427 -1.05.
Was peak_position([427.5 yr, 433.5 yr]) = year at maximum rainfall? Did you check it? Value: 430.0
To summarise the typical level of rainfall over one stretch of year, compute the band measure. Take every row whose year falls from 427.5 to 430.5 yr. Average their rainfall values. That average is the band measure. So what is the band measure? 4.65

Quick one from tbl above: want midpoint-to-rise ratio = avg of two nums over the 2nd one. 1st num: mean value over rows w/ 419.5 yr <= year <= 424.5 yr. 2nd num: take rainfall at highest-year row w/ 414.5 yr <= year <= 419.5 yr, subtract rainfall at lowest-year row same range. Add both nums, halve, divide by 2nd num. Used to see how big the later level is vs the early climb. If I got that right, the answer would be -33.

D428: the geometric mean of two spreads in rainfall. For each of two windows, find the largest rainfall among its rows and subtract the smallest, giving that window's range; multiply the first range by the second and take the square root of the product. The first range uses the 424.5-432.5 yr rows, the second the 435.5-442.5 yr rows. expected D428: 0.35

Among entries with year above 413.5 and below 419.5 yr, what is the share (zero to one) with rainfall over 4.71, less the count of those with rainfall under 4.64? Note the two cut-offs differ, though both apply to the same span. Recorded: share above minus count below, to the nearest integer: 1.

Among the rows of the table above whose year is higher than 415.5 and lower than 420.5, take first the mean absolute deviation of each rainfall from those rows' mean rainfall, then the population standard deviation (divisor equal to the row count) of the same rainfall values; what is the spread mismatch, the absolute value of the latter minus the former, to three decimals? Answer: 0.029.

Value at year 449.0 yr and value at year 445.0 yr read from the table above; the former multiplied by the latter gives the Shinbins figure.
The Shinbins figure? 19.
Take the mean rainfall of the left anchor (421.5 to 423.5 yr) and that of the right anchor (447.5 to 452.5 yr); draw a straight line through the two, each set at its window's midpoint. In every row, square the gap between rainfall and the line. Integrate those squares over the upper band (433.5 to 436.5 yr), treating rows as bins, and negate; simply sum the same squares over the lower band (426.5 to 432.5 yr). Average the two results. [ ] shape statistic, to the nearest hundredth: -0.07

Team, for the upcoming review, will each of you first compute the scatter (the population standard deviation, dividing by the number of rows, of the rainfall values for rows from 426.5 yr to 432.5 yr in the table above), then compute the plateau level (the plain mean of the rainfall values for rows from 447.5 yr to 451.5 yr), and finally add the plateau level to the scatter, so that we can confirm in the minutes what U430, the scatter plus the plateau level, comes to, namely 4.46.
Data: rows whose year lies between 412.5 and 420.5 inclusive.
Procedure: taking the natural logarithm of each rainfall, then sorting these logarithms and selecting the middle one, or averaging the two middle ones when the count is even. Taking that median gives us 1.63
